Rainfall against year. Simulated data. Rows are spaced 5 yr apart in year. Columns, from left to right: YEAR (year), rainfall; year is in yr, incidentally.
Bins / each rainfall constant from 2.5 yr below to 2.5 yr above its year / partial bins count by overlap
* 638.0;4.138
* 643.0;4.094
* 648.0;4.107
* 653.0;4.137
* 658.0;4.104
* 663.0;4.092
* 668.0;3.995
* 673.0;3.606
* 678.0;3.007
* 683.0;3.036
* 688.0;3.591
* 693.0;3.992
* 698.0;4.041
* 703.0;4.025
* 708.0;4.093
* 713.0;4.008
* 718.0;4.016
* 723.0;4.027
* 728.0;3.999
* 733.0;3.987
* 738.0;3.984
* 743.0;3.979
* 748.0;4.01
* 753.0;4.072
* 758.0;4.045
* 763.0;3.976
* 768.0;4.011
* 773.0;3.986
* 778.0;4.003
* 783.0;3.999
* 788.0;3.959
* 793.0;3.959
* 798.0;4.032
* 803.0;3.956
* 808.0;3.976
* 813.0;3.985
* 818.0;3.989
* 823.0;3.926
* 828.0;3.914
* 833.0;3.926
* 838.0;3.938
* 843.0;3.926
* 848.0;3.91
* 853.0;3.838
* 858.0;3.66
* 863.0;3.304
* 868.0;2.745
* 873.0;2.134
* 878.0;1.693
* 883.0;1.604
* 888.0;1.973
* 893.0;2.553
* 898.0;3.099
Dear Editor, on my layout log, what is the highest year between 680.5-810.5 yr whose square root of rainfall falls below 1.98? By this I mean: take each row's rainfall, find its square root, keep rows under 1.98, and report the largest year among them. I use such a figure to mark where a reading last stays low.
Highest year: 688.0 yr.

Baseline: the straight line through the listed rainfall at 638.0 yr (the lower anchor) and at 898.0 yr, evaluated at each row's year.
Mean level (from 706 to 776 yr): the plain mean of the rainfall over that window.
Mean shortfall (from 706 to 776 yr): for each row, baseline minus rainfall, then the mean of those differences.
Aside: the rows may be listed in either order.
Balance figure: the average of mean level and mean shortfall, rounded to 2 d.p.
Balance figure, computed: 1.86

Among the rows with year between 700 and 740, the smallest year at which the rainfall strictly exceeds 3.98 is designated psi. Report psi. 703.0 yr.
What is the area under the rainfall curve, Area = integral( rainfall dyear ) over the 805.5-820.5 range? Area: 60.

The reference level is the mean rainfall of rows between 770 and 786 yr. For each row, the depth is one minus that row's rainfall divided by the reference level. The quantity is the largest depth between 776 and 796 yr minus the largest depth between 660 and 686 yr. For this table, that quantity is -0.2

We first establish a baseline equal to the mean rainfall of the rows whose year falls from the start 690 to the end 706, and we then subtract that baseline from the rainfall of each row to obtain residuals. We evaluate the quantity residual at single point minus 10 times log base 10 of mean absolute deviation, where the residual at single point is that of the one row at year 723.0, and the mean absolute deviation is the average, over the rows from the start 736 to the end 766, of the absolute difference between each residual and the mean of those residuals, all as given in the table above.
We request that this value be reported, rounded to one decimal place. 15.0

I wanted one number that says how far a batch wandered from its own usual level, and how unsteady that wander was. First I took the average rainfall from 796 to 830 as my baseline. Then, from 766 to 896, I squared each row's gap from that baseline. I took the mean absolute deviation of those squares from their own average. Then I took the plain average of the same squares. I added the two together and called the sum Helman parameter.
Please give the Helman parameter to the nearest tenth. 2.1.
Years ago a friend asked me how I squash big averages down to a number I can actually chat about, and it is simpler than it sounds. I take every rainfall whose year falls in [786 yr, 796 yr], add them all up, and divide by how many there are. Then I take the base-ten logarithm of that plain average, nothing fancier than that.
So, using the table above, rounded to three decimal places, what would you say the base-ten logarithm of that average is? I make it 0.598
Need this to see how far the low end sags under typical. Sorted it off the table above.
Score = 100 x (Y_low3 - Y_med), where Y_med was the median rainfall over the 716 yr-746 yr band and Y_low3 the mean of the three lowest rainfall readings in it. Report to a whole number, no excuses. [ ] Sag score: -1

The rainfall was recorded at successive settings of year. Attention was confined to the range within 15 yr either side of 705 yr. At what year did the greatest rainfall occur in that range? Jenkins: 708.0 yr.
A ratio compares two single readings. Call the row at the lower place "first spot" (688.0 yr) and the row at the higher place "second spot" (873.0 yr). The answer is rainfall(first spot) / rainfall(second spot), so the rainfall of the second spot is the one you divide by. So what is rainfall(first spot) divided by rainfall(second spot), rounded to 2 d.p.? 1.68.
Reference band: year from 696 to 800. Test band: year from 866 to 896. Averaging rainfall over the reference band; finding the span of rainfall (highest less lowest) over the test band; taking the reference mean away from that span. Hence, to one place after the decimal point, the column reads -2.9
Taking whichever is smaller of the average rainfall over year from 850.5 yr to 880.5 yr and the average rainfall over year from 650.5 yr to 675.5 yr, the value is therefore 2.9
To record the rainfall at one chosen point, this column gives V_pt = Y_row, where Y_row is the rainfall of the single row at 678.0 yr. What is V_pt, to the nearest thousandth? 3.007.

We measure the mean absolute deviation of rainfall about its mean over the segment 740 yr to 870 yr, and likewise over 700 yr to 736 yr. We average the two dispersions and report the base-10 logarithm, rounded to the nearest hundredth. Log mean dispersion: -1.06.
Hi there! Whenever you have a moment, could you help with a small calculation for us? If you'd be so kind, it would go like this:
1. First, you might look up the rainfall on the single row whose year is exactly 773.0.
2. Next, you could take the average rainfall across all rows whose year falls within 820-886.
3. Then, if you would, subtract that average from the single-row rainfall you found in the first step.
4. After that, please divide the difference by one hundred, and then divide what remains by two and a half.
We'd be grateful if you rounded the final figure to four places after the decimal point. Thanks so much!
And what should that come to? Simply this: 0.0029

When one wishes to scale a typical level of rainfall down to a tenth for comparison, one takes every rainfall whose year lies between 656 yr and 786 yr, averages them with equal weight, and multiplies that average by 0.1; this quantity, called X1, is 0.391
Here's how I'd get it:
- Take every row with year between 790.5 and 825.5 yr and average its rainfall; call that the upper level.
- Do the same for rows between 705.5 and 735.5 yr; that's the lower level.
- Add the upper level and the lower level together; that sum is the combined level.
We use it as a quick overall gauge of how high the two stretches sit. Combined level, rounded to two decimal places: 8.00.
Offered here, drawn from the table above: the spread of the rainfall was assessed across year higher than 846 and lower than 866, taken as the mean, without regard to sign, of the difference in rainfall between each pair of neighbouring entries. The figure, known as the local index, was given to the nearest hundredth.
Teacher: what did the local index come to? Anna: 0.20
